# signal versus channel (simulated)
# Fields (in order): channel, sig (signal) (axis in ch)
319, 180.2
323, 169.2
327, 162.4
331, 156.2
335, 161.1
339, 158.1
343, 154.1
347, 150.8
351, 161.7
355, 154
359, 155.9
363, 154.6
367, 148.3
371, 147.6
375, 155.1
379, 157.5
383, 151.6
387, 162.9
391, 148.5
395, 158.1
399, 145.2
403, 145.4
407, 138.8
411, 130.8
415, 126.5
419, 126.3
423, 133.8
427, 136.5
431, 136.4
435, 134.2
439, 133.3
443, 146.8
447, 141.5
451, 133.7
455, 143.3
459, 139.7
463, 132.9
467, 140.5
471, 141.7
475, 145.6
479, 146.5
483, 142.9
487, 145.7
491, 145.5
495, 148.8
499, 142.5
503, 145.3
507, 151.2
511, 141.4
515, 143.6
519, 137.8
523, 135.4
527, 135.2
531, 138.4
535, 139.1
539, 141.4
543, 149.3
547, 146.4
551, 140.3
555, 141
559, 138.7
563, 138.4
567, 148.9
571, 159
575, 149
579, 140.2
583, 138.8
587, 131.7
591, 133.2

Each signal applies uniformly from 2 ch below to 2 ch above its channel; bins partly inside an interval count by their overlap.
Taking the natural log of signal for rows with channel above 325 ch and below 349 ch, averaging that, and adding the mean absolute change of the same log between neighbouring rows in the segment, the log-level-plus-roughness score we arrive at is 5.08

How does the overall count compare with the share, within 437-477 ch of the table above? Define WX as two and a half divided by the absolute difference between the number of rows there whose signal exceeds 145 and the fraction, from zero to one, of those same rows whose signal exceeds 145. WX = 1.4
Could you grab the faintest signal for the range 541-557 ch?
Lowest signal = 140.3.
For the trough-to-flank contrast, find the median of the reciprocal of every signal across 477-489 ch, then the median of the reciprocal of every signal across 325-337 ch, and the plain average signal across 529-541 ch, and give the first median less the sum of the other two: -140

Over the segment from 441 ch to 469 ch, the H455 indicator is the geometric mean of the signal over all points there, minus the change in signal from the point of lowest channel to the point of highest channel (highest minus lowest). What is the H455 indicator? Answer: 146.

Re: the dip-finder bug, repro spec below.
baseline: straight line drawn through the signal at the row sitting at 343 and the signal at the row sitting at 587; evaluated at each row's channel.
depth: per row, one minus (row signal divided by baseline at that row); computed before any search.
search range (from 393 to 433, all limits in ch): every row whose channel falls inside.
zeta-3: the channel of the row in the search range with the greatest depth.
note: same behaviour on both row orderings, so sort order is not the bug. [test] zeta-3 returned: 415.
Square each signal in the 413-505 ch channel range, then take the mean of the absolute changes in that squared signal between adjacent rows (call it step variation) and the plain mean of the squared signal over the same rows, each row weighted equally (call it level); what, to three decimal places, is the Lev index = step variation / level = 0.060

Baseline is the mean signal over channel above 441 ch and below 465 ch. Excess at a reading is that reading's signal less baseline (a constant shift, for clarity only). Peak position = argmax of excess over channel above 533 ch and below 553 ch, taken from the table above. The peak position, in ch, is 543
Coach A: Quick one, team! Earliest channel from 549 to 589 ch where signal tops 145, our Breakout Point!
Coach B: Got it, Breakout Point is 567 ch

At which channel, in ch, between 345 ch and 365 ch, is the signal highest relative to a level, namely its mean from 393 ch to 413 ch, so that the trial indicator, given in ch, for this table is 351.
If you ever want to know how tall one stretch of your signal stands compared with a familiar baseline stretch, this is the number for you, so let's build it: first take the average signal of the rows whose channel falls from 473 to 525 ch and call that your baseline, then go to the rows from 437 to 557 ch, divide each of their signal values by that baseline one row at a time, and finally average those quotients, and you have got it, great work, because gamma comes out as 0.99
